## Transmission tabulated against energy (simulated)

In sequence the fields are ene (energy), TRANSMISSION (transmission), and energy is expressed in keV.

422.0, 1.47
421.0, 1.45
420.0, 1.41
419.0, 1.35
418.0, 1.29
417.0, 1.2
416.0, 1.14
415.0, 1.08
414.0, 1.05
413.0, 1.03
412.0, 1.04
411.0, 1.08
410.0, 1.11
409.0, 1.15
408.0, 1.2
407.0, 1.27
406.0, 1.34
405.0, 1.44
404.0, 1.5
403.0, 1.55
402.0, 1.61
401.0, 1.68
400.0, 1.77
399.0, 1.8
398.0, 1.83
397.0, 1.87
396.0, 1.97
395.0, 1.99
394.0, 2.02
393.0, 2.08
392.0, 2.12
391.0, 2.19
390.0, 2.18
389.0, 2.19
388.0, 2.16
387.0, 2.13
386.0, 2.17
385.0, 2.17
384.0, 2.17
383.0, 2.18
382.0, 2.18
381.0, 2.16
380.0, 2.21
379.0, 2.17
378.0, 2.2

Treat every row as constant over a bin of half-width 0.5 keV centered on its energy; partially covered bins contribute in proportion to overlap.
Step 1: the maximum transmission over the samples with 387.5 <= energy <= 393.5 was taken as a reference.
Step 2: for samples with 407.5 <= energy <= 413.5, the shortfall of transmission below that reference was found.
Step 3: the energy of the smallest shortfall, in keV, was 408.0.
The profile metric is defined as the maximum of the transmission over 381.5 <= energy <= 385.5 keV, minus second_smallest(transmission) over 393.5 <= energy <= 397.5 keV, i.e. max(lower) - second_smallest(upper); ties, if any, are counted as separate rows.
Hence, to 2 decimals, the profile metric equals 0.21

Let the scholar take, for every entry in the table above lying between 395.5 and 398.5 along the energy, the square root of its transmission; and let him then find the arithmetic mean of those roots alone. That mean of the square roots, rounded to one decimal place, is 1.4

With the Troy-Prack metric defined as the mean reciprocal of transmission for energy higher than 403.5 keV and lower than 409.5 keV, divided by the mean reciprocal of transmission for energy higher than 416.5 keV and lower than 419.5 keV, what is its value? 1.0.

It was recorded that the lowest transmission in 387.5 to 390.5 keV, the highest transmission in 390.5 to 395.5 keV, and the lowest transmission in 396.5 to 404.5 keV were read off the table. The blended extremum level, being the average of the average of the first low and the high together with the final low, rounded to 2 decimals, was 1.84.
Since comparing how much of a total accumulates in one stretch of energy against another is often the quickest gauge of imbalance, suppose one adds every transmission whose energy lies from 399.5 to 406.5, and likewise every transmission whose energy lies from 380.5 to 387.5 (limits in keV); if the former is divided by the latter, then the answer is 0.72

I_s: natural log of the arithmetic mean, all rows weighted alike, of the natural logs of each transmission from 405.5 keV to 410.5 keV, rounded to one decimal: -1.7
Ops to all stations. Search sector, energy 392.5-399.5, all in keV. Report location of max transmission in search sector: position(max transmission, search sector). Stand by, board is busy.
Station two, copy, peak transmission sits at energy 393.0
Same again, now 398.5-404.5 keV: 399.0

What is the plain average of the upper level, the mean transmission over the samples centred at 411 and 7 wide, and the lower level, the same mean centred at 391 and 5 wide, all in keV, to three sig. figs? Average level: 1.62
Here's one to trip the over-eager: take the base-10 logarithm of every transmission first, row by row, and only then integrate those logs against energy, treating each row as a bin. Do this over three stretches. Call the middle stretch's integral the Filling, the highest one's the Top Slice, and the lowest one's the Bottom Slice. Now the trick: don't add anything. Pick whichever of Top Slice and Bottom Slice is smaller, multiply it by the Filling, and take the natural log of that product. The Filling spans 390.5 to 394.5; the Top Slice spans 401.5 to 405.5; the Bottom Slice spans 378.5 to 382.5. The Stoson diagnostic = -0.1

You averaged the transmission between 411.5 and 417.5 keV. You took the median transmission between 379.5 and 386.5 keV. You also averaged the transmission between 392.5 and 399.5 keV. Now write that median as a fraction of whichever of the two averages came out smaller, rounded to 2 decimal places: 1.99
